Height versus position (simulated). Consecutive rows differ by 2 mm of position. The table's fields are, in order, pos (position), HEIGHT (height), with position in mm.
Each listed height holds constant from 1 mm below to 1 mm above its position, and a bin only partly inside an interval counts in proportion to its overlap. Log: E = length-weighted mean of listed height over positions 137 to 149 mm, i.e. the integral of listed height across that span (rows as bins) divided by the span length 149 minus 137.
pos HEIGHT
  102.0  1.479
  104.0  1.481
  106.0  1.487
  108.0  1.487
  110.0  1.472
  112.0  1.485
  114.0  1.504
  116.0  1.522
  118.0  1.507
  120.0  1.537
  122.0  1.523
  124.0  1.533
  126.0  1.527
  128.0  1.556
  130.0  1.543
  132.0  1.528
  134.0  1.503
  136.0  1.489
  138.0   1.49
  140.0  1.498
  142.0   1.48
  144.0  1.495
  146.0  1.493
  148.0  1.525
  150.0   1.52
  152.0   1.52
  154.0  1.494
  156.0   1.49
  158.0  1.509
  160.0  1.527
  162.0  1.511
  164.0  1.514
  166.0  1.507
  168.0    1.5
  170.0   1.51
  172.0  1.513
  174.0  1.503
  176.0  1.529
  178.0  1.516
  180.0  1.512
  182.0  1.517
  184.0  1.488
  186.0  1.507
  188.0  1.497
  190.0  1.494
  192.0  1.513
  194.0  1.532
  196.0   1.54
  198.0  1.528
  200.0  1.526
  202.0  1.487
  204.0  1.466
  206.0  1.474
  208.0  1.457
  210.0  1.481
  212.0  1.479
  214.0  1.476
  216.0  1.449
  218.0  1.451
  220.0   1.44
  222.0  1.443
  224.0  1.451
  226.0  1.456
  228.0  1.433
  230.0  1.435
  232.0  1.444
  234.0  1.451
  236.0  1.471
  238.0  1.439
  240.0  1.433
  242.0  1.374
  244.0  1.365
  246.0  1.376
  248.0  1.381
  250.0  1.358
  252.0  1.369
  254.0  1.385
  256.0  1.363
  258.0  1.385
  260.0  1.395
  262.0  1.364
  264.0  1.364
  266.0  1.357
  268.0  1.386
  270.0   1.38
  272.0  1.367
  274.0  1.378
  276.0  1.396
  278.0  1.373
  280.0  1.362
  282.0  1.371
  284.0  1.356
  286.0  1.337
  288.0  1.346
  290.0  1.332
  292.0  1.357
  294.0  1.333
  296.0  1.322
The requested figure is 1.497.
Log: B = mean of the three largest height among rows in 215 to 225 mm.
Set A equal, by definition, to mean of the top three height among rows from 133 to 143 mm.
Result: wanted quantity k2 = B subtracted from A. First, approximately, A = 1.50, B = 1.45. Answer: 0.05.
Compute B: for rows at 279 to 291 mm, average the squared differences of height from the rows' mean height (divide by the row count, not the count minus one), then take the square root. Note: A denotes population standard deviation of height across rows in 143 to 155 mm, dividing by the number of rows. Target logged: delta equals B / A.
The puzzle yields 1.0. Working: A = 0.0139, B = 0.0137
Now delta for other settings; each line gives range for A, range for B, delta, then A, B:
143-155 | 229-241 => 0.9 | 0.0139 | 0.0129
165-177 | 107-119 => 1.8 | 0.0094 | 0.0165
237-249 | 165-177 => 0.3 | 0.0297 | 0.0094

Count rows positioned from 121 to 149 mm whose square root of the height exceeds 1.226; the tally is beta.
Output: 7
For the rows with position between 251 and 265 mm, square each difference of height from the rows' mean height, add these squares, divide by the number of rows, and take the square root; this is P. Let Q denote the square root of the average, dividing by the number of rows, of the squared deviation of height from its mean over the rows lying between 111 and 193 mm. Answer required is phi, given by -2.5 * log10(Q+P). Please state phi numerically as 3.9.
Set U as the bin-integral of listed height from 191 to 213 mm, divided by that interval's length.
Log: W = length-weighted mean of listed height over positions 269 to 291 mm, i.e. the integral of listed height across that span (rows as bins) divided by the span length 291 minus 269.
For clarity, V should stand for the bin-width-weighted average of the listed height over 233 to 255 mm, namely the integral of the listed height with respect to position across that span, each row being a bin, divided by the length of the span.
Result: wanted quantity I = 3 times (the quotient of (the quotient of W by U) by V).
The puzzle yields 1.95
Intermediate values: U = 1.50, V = 1.40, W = 1.36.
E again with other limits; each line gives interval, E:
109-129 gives 1.517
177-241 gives 1.478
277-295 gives 1.352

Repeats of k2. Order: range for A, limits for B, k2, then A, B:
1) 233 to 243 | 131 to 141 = -0.06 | 1.45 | 1.51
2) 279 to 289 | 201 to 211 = -0.12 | 1.36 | 1.48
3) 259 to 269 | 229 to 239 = -0.07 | 1.38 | 1.46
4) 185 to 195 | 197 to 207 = 0.00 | 1.52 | 1.51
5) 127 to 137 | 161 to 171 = 0.03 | 1.54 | 1.51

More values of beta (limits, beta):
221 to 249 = 0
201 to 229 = 0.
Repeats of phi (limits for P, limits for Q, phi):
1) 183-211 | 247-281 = 3.6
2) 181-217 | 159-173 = 3.7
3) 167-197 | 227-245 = 3.3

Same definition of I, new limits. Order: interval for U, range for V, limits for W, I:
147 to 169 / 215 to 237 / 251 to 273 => 1.89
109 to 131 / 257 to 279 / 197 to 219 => 2.12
